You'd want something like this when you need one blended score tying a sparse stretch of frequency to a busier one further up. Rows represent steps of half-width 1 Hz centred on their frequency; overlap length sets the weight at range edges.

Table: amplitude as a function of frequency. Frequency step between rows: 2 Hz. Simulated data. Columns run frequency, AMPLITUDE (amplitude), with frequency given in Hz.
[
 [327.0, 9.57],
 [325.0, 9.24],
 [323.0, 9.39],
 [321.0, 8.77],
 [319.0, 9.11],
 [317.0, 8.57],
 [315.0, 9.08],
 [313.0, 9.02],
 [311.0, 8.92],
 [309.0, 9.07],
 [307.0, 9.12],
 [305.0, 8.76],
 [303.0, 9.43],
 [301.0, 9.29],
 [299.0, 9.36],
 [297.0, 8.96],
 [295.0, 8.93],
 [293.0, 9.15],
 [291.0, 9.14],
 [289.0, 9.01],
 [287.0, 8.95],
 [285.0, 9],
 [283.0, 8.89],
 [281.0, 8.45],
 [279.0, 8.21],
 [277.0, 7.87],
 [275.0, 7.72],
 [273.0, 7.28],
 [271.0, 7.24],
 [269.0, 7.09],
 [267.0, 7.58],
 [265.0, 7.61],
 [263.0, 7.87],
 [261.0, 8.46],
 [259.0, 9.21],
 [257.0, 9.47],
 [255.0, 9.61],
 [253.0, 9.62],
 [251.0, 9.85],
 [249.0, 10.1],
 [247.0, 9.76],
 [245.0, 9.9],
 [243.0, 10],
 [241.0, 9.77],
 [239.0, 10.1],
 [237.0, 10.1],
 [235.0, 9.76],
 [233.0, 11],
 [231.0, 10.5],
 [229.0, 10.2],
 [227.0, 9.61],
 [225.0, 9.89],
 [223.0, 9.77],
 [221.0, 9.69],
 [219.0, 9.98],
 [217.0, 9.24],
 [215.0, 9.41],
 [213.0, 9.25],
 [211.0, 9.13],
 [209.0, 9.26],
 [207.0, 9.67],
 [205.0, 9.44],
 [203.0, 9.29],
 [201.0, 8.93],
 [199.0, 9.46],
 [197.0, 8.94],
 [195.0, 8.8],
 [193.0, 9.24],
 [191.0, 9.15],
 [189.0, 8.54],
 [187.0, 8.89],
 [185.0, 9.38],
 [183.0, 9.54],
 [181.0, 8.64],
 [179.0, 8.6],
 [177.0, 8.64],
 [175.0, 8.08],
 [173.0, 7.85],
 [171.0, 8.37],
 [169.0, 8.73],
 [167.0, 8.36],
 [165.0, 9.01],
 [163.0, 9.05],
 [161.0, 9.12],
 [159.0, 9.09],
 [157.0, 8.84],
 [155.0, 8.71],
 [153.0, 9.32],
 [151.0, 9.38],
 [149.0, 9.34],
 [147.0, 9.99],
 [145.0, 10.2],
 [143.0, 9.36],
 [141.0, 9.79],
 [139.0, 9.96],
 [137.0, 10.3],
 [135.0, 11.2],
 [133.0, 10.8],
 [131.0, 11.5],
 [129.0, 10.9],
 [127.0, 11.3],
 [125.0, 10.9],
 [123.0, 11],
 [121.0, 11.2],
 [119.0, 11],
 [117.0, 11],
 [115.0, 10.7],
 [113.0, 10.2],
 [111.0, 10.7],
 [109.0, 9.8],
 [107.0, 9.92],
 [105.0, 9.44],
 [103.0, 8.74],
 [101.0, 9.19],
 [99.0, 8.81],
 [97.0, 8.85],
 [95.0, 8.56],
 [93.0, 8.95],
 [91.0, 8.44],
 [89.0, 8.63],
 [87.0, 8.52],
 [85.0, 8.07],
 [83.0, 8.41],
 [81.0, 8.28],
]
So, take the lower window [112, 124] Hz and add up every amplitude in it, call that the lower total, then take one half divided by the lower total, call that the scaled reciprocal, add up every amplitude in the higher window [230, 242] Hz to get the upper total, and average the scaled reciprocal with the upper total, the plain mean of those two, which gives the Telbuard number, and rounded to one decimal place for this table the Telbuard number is 30.6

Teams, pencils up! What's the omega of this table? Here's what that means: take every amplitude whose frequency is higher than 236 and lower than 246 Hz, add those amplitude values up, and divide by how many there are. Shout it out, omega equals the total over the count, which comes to 10.0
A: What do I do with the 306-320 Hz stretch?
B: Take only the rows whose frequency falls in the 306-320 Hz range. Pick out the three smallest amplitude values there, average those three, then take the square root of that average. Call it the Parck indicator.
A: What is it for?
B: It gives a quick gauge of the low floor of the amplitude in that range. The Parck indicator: 2.97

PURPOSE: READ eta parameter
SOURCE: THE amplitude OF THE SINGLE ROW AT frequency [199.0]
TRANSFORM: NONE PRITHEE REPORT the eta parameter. 9.46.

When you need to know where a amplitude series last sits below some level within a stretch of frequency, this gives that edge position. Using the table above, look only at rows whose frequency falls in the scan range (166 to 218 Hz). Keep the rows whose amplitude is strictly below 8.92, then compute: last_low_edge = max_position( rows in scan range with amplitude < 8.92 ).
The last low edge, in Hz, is 195.0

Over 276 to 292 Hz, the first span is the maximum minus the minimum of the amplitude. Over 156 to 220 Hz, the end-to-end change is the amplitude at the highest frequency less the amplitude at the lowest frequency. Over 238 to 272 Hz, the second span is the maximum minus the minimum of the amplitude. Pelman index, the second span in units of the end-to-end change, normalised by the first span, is 2.1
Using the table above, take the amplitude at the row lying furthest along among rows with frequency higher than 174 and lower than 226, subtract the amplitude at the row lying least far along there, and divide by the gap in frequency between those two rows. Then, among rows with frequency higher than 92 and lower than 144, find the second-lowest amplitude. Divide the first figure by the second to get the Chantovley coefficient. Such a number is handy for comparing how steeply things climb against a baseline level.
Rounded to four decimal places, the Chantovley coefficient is 0.0041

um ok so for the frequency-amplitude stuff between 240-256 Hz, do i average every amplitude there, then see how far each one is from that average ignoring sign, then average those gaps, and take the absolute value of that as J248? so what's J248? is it 0.14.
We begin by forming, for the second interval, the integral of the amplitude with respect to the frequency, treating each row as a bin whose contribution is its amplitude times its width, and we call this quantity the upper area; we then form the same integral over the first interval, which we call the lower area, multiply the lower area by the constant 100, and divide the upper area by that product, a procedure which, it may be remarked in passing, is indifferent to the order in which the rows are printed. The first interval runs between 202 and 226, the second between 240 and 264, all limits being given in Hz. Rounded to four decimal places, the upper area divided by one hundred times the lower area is 0.0100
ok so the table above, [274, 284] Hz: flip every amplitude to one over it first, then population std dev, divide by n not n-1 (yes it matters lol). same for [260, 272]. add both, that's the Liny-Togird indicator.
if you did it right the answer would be 0.014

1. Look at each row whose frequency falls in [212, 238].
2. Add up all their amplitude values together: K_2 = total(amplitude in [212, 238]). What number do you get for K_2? 128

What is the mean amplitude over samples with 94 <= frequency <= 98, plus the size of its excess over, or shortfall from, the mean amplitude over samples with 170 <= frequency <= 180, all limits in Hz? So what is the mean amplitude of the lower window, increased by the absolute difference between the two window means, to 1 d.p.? 9.1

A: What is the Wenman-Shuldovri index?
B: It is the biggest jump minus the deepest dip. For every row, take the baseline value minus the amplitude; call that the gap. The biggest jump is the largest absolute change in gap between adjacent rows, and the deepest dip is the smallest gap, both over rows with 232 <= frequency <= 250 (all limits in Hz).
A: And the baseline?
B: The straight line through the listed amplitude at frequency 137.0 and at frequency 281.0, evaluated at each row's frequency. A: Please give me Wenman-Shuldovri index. 3.1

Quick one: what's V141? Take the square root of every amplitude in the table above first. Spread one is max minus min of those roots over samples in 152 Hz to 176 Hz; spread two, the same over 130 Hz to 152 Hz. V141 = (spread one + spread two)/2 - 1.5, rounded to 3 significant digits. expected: -1.21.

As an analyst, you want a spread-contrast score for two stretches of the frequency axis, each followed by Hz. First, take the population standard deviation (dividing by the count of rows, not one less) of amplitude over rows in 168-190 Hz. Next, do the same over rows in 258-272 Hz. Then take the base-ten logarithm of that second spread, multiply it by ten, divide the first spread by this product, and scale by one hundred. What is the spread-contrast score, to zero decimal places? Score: -29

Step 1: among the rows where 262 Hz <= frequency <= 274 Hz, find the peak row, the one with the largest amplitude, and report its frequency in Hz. 263.0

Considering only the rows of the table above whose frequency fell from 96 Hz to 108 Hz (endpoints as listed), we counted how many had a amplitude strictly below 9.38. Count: 4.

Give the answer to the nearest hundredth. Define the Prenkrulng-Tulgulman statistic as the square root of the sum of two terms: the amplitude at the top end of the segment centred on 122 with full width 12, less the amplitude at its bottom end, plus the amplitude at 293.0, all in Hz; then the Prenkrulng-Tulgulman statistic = 3.07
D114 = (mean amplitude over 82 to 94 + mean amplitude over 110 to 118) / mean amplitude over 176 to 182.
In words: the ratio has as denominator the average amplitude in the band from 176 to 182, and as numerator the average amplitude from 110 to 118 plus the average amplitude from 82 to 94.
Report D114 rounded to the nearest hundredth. 2.22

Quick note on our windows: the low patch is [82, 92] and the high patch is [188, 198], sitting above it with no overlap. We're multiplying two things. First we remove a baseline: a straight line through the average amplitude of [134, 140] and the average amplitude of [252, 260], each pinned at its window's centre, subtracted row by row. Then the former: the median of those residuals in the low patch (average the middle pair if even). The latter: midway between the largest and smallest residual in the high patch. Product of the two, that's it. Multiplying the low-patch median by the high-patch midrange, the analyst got 2.8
